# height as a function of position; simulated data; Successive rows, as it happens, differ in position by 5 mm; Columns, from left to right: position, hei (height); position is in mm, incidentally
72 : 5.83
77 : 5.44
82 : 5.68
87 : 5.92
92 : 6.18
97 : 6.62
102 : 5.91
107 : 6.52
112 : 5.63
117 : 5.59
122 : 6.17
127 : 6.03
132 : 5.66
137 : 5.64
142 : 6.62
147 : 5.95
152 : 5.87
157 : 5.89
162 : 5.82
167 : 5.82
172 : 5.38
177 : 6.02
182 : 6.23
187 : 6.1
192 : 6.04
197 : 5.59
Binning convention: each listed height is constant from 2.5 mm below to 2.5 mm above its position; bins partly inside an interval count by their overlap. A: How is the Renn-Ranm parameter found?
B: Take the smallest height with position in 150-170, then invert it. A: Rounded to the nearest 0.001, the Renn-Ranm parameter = 0.172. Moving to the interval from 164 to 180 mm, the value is 0.186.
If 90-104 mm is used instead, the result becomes 0.169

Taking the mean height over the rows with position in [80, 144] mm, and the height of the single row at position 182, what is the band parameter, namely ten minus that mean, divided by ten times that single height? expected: 0.064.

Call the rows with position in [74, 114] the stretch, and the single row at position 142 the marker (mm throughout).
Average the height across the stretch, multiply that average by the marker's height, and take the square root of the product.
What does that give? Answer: 6.30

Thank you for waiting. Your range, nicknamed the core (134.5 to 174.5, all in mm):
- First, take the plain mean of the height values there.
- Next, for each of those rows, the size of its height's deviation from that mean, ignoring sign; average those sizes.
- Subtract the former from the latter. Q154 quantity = -5.66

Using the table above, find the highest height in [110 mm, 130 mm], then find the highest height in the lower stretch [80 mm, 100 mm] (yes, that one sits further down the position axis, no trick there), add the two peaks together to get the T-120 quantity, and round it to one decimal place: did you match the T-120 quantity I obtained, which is 12.8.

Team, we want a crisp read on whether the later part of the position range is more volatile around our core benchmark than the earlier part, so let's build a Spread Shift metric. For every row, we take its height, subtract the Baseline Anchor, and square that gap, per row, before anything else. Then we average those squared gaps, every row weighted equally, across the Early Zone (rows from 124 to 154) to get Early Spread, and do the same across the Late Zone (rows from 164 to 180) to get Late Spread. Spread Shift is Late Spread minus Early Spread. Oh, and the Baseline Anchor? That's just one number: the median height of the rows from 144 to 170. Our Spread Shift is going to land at -0.03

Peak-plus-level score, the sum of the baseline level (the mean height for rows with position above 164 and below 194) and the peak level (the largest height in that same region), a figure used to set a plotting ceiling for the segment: 12.2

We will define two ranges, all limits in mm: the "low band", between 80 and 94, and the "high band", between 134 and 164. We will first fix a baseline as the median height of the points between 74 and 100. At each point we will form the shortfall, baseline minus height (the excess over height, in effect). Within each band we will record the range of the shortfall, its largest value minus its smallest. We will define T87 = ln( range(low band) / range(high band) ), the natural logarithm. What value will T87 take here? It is -0.7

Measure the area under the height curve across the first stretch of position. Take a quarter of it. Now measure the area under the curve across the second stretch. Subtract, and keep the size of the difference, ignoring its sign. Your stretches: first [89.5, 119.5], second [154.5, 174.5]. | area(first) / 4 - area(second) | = 69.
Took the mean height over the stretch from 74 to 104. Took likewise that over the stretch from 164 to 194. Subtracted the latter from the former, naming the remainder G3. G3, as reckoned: 0.03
